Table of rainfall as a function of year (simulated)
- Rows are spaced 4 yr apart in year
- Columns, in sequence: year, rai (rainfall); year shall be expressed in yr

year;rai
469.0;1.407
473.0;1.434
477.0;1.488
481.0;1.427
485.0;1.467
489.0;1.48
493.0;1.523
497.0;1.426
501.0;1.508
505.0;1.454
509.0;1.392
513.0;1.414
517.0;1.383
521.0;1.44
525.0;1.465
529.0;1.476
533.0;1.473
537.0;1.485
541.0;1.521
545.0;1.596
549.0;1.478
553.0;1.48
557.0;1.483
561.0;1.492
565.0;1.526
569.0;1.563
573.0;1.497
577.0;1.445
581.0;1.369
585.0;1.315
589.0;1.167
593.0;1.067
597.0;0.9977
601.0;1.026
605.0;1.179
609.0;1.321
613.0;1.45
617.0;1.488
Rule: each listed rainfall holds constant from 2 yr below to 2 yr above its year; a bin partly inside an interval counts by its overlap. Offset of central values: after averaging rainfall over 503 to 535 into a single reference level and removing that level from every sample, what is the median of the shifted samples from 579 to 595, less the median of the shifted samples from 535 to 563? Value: -0.24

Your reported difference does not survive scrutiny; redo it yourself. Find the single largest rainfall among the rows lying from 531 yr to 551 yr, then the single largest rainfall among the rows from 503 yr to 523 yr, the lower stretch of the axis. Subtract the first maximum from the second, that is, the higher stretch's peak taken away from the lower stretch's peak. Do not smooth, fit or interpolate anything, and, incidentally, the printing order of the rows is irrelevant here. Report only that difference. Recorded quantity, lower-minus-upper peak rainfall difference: -0.14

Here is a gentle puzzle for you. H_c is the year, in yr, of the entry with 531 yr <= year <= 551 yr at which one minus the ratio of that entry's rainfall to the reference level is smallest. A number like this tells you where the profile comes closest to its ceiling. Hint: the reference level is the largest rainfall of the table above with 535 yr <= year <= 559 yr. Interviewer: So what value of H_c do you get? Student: 545.0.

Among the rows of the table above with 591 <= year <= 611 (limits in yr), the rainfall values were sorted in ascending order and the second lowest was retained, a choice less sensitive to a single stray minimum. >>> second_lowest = 1.026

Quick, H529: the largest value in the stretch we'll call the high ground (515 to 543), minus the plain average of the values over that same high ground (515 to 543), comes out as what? 0.058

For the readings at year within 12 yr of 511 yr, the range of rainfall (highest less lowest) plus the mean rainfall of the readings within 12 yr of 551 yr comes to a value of 1.6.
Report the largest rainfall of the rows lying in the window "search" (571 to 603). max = 1.497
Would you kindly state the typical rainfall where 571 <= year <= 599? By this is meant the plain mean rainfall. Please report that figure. 1.27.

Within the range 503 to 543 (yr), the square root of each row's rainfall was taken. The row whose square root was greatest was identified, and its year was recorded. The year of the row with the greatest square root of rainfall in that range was 541.0 yr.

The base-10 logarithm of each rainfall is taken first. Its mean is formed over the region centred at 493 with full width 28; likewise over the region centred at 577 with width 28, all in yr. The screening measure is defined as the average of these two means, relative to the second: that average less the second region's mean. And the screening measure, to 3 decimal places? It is 0.010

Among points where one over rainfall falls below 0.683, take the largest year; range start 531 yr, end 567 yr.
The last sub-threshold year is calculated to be 565.0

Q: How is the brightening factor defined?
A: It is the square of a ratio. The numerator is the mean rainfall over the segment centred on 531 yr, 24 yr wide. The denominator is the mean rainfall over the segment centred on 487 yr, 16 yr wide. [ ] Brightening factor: 1.00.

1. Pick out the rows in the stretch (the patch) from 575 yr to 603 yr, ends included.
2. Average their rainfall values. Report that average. 1.20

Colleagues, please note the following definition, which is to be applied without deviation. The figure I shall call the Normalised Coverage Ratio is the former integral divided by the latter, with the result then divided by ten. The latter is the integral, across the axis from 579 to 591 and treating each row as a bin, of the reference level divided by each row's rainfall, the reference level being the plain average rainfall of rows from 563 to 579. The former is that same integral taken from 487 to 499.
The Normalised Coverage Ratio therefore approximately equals 0.087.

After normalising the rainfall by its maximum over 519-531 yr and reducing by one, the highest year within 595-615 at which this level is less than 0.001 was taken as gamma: 613.0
